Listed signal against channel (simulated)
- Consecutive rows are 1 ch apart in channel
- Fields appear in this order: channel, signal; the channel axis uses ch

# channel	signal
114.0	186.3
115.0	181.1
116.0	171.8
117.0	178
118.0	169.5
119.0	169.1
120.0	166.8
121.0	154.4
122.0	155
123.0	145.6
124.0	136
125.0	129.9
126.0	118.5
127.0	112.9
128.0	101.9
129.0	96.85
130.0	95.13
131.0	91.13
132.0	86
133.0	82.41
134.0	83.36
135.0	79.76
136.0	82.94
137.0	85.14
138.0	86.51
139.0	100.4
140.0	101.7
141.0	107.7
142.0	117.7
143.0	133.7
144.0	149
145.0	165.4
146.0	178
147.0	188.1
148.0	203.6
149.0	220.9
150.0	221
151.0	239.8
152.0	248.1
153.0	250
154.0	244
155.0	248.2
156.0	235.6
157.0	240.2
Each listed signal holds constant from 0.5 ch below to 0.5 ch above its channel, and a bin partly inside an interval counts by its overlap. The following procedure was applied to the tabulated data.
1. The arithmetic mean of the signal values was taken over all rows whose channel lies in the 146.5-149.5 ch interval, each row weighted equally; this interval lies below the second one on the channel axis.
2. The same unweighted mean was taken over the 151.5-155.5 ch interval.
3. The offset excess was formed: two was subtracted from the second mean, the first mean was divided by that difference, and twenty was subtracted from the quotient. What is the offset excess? -19.2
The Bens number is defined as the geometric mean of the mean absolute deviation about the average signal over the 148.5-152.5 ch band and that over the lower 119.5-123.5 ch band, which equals 8.1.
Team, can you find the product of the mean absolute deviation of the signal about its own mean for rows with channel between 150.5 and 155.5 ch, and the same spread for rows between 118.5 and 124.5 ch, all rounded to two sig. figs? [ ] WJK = 30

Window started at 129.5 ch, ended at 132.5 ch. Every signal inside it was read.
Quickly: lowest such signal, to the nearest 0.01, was 86.00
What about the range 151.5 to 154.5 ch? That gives 244.00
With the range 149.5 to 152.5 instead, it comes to 221.00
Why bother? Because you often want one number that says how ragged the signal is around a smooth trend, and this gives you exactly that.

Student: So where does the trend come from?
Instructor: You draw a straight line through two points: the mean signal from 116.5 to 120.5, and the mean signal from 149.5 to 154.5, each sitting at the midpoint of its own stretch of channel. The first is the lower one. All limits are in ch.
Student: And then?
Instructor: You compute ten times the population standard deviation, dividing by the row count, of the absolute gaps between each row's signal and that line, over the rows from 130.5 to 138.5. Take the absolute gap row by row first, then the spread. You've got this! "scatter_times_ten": 66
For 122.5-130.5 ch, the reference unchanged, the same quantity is 223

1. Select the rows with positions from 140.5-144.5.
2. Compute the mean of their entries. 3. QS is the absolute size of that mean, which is 127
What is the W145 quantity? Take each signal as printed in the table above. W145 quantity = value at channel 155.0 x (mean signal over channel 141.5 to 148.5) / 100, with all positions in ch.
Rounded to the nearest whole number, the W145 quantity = 403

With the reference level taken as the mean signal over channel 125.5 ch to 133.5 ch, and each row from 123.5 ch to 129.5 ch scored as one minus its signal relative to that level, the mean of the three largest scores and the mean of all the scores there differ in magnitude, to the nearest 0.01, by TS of 0.12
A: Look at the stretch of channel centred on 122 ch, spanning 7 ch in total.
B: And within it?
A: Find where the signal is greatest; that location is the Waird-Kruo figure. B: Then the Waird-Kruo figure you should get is 119.0 ch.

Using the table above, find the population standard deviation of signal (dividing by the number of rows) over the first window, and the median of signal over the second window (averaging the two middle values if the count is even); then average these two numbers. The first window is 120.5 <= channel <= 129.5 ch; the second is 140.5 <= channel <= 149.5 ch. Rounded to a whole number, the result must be 93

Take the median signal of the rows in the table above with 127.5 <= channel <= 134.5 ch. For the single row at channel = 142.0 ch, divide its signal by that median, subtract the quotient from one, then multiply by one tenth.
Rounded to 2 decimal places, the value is -0.03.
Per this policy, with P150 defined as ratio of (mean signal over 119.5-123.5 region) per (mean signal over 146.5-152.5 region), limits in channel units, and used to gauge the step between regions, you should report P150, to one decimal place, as 0.7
